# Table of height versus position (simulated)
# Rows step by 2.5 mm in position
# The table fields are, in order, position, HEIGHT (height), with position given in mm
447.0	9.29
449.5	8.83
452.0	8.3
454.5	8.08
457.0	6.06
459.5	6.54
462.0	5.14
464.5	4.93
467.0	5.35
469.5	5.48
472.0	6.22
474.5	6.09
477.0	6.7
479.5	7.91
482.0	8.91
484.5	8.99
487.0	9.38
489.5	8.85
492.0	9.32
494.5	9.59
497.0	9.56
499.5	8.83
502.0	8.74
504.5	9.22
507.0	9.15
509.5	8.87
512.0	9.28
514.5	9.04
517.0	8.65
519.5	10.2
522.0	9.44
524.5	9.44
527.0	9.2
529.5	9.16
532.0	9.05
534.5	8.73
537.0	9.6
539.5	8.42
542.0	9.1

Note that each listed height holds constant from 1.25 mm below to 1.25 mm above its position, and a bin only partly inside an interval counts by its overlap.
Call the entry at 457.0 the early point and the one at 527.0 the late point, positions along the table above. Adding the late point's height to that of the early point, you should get 15.3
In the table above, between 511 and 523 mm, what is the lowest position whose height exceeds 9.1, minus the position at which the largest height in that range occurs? -7.5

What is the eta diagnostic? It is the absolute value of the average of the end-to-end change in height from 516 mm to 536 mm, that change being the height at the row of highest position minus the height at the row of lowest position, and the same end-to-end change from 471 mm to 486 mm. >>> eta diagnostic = 1.4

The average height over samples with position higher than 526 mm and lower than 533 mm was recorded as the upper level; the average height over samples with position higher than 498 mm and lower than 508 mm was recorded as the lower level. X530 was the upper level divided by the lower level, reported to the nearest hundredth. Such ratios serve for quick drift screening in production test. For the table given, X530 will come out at 1.02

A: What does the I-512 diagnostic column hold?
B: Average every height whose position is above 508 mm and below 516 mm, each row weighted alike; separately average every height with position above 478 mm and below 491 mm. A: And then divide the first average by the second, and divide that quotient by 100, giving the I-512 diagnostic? 0.0103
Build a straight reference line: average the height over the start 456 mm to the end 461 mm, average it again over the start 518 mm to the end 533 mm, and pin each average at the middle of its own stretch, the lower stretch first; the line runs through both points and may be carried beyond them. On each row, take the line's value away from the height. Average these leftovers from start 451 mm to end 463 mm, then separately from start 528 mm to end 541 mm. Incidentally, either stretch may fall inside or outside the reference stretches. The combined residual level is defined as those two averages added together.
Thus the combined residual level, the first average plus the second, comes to -0.2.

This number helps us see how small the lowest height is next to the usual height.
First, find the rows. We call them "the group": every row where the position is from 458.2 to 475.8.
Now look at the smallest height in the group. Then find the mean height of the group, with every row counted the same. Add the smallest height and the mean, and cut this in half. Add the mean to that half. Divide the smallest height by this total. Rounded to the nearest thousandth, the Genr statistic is 0.449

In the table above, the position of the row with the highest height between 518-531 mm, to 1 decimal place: 519.5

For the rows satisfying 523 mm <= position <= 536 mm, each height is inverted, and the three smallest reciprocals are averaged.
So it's 0.108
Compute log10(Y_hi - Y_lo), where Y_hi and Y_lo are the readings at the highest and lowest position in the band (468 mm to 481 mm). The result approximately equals 0.4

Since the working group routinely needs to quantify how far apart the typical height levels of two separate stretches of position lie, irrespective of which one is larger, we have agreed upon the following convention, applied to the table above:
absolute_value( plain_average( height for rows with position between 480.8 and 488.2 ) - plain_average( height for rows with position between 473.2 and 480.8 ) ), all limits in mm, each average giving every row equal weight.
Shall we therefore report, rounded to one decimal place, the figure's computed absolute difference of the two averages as 2.2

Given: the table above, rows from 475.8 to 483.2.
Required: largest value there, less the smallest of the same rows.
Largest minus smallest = 2.2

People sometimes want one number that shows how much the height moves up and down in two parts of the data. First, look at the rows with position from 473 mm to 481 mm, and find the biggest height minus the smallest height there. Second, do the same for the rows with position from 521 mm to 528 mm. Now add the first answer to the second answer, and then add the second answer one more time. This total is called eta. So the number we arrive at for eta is 2.3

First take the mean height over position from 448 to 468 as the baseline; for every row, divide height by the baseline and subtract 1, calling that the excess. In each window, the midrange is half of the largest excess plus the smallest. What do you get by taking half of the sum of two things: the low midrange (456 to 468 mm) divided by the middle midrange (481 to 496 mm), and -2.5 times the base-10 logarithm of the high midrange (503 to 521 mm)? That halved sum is 0.30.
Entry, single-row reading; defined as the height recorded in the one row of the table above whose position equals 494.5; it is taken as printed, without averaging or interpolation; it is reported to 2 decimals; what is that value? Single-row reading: 9.59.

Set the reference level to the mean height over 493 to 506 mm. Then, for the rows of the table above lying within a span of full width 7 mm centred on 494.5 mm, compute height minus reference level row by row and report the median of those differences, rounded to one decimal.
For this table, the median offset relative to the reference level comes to 0.4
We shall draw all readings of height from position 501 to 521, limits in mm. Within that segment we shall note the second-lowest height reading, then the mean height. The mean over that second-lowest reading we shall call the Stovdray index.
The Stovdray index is 1.05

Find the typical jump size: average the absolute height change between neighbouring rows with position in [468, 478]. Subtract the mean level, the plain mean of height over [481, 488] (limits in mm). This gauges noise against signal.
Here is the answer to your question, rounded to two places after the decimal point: -8.60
